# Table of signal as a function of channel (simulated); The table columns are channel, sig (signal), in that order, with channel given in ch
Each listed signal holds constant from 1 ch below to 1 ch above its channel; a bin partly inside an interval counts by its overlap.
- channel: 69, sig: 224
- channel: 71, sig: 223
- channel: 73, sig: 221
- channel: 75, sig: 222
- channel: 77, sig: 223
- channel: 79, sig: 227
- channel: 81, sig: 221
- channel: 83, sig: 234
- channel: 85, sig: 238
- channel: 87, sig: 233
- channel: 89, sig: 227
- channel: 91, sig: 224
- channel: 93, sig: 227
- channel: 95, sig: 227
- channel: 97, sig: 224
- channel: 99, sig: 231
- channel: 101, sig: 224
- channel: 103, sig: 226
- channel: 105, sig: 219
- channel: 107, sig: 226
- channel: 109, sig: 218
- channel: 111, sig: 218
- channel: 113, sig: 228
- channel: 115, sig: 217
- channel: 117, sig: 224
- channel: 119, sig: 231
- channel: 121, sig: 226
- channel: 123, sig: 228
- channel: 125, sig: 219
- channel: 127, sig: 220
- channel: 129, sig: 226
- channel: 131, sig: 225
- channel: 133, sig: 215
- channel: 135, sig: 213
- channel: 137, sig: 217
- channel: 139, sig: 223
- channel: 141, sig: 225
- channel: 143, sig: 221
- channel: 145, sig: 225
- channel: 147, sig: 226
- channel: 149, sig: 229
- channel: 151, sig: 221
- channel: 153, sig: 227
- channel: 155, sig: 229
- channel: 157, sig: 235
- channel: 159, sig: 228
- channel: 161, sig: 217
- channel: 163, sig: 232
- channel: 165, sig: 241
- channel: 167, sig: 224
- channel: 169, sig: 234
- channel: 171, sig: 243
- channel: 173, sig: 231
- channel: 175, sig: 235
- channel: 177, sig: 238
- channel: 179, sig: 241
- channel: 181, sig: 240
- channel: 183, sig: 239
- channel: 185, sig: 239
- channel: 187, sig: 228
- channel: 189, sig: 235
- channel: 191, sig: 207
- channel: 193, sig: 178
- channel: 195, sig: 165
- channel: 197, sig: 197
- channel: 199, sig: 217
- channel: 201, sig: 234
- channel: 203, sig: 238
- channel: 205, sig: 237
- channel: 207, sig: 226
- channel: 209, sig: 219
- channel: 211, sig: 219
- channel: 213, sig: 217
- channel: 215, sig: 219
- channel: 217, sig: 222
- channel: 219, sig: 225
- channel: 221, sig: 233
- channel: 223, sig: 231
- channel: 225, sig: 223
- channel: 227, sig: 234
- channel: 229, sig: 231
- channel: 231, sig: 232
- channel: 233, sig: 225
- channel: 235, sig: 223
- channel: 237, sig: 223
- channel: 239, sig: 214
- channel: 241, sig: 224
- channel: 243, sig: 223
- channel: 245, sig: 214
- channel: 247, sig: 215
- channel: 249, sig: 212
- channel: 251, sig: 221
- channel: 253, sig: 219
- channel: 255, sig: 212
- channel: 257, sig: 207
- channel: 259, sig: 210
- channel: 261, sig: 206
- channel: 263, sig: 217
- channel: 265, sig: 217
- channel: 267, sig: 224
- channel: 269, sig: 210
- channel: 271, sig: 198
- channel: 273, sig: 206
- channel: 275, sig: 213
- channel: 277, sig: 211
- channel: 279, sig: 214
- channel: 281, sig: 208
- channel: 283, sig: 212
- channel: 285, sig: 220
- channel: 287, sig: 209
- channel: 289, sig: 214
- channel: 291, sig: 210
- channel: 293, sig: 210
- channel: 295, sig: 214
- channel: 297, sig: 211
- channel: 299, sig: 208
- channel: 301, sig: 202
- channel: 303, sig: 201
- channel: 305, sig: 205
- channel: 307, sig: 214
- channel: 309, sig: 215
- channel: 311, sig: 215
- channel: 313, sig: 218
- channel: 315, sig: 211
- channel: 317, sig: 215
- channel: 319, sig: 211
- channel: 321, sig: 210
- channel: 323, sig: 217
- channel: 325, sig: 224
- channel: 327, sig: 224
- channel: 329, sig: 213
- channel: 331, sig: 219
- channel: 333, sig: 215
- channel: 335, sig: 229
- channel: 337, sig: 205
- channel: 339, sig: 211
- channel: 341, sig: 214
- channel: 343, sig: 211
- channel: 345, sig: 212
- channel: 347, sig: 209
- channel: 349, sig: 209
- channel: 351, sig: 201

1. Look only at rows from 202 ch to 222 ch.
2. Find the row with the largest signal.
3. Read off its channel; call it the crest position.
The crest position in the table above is 203 ch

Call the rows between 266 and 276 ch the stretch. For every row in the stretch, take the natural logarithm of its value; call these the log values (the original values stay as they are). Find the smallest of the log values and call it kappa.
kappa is 5.29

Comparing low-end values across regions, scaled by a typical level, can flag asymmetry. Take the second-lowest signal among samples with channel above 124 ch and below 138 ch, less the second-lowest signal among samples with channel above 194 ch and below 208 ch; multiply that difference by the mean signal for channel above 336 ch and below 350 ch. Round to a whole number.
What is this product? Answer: 3783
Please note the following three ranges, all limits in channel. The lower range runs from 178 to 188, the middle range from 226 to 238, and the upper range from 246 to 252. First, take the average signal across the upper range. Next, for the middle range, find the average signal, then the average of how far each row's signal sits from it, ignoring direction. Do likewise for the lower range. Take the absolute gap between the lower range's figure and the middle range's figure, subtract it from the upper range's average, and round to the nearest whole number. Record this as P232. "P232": 215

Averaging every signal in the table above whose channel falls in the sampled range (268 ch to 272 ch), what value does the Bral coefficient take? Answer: 204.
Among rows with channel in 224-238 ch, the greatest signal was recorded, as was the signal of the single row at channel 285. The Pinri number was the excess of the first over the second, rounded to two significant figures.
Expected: 14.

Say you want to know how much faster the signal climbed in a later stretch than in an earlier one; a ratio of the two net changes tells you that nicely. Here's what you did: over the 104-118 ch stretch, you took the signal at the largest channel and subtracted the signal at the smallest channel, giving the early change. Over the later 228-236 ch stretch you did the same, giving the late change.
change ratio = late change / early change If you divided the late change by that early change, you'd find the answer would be -1.6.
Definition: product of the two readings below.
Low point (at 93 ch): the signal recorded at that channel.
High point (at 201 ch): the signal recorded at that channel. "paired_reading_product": 53118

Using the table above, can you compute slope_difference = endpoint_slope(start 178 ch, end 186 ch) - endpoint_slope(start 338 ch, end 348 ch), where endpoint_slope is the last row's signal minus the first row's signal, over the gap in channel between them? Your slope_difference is -0.1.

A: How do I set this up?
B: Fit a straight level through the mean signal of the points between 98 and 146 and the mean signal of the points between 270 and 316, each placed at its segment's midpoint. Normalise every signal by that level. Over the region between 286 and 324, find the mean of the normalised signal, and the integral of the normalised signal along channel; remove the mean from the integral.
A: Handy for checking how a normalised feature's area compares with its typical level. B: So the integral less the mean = 37.3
